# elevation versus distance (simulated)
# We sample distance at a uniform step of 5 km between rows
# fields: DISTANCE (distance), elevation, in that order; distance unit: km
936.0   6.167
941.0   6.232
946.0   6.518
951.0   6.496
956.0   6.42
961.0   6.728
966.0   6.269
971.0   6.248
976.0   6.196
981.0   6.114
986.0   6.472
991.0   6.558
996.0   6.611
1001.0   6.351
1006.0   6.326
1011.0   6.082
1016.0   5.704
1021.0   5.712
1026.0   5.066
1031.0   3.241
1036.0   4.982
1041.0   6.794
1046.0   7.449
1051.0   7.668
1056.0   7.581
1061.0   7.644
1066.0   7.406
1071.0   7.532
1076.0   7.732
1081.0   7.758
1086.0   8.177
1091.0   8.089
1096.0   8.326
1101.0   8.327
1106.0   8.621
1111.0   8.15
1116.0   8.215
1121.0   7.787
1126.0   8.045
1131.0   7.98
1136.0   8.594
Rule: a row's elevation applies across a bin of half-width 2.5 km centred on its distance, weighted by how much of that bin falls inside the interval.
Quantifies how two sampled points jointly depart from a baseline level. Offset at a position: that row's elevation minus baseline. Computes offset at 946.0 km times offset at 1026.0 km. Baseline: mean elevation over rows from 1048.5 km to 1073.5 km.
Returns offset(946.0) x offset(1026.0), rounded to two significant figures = 2.6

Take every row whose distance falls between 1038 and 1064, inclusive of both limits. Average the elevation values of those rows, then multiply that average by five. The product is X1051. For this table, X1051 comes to 37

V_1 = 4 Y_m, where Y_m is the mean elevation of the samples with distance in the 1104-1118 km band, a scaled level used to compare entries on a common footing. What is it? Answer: 33.3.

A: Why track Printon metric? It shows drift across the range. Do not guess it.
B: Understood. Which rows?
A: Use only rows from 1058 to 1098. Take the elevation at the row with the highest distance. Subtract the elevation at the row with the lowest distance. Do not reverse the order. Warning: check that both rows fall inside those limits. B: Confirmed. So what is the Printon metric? 0.7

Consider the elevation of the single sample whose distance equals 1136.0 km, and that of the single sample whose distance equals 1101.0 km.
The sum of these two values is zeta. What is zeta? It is 16.9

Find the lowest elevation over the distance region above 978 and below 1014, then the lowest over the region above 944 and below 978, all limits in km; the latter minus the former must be 0.1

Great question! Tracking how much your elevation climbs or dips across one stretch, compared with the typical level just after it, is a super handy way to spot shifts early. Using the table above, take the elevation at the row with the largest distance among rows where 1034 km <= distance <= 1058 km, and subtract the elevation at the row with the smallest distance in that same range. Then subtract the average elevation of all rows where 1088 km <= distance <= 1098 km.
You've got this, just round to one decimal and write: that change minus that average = -5.6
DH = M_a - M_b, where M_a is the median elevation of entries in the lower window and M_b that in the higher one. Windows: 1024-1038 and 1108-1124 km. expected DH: -3.2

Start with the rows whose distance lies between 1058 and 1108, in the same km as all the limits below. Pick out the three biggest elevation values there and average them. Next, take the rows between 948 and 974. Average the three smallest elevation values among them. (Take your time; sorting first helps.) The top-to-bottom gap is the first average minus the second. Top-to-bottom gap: 2.1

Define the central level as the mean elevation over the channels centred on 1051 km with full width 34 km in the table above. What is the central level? 7.1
